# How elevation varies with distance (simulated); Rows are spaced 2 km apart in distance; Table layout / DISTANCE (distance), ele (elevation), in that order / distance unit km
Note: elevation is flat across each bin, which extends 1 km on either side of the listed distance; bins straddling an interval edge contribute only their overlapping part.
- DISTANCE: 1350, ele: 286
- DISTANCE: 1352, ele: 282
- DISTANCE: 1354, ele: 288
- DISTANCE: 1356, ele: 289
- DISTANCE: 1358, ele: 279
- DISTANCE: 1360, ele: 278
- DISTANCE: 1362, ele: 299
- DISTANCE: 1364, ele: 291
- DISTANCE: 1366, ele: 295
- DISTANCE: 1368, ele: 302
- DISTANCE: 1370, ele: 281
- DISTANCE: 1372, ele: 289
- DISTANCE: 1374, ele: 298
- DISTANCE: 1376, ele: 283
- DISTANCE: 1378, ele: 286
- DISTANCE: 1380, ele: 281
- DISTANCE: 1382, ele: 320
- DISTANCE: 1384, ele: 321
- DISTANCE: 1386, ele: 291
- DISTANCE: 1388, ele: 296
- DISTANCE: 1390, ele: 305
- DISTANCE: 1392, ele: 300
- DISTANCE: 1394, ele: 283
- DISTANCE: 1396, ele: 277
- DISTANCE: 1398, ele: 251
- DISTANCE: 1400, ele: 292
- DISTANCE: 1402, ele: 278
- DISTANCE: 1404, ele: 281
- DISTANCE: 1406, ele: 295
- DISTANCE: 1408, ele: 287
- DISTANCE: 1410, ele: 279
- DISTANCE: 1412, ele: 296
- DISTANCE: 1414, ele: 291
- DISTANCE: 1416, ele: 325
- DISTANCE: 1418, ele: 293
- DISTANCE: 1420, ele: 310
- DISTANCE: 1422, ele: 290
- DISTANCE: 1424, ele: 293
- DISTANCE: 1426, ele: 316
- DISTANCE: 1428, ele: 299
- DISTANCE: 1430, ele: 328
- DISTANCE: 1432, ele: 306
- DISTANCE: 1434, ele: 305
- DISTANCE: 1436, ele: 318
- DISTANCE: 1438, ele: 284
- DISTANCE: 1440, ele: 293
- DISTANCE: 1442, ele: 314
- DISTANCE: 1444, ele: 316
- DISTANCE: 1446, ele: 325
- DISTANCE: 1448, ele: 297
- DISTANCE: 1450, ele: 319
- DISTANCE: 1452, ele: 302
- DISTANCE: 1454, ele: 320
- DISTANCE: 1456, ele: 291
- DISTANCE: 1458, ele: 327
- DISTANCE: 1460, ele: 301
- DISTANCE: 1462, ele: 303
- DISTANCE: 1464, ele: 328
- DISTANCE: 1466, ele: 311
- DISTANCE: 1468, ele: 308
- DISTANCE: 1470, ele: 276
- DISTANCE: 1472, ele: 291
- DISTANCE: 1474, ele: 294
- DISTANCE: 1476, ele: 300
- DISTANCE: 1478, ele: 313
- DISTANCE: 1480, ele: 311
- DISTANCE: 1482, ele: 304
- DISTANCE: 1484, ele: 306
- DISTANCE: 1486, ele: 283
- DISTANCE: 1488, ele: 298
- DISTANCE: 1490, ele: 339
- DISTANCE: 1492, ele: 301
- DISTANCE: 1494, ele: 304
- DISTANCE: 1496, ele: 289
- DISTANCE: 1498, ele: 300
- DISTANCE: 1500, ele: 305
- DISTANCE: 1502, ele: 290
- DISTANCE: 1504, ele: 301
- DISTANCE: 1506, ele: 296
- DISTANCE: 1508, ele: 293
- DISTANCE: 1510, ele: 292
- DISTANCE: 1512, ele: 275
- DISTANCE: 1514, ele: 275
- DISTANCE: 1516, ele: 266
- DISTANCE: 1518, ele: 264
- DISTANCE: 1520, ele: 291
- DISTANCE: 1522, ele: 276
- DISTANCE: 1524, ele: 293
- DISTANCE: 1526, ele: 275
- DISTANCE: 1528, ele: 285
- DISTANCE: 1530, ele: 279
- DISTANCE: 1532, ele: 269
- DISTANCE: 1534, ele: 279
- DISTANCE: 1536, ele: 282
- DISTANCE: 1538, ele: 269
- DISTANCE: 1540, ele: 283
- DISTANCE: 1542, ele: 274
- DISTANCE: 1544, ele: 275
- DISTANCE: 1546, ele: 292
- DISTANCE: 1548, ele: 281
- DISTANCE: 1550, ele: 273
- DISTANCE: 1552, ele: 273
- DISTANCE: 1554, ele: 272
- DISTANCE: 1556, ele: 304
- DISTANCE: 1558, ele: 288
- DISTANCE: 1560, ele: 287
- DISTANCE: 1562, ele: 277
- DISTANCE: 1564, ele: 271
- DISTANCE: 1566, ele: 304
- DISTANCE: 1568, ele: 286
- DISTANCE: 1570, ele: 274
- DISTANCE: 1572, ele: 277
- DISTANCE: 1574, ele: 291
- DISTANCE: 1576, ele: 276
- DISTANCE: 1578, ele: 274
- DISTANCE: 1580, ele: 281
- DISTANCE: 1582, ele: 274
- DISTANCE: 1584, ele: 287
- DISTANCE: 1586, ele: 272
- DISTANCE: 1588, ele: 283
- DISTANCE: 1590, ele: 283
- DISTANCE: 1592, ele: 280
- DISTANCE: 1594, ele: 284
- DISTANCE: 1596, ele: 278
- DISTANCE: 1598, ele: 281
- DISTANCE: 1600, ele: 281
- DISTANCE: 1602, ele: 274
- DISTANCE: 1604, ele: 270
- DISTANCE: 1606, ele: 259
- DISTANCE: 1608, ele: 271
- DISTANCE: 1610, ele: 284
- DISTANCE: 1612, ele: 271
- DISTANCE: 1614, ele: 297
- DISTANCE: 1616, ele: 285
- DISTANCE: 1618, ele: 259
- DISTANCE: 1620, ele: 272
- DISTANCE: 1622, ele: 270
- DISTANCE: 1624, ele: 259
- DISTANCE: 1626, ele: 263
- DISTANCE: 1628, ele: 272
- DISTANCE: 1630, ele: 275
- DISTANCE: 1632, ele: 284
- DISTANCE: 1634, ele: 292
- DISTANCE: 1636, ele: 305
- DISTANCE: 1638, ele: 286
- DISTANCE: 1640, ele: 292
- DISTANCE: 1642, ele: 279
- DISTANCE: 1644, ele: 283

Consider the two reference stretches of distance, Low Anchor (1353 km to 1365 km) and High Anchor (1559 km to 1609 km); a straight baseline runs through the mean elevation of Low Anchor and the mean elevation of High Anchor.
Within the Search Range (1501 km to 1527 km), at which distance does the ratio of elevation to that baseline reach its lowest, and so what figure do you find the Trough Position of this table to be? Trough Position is 1518 km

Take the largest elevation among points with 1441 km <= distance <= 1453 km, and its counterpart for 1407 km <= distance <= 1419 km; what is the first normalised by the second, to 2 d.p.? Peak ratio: 1.00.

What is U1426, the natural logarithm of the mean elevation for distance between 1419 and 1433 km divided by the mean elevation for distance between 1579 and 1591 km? 0.09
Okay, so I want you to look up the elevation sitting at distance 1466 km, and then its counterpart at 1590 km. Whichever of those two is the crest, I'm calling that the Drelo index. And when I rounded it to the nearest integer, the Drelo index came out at 311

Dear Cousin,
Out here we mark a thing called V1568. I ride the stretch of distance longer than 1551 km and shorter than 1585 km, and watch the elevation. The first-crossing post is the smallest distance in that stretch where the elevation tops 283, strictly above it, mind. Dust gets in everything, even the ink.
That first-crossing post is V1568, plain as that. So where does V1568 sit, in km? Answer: 1556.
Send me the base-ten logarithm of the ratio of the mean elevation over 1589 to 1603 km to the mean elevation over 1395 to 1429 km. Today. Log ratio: -0.017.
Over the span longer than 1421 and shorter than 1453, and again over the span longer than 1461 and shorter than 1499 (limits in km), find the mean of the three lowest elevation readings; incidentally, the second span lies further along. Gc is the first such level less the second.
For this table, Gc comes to 6.3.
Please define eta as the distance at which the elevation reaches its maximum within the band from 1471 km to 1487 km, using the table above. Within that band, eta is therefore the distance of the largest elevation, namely 1478 km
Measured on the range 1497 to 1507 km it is 1500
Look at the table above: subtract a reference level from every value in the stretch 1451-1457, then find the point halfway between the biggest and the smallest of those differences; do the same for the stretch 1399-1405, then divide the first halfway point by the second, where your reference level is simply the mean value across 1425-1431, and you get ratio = 0.30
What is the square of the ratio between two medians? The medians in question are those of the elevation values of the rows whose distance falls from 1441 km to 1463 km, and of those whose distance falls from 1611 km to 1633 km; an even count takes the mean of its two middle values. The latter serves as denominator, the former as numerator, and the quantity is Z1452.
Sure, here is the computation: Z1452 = 1.33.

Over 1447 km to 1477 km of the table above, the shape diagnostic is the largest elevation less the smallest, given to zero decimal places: 52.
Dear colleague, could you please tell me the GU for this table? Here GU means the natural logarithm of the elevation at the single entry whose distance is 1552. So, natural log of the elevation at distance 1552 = 5.61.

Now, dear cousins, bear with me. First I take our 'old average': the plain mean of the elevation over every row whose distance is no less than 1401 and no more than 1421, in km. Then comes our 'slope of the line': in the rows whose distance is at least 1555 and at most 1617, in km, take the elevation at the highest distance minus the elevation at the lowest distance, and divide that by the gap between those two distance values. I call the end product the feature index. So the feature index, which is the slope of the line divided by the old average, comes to -0.0011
